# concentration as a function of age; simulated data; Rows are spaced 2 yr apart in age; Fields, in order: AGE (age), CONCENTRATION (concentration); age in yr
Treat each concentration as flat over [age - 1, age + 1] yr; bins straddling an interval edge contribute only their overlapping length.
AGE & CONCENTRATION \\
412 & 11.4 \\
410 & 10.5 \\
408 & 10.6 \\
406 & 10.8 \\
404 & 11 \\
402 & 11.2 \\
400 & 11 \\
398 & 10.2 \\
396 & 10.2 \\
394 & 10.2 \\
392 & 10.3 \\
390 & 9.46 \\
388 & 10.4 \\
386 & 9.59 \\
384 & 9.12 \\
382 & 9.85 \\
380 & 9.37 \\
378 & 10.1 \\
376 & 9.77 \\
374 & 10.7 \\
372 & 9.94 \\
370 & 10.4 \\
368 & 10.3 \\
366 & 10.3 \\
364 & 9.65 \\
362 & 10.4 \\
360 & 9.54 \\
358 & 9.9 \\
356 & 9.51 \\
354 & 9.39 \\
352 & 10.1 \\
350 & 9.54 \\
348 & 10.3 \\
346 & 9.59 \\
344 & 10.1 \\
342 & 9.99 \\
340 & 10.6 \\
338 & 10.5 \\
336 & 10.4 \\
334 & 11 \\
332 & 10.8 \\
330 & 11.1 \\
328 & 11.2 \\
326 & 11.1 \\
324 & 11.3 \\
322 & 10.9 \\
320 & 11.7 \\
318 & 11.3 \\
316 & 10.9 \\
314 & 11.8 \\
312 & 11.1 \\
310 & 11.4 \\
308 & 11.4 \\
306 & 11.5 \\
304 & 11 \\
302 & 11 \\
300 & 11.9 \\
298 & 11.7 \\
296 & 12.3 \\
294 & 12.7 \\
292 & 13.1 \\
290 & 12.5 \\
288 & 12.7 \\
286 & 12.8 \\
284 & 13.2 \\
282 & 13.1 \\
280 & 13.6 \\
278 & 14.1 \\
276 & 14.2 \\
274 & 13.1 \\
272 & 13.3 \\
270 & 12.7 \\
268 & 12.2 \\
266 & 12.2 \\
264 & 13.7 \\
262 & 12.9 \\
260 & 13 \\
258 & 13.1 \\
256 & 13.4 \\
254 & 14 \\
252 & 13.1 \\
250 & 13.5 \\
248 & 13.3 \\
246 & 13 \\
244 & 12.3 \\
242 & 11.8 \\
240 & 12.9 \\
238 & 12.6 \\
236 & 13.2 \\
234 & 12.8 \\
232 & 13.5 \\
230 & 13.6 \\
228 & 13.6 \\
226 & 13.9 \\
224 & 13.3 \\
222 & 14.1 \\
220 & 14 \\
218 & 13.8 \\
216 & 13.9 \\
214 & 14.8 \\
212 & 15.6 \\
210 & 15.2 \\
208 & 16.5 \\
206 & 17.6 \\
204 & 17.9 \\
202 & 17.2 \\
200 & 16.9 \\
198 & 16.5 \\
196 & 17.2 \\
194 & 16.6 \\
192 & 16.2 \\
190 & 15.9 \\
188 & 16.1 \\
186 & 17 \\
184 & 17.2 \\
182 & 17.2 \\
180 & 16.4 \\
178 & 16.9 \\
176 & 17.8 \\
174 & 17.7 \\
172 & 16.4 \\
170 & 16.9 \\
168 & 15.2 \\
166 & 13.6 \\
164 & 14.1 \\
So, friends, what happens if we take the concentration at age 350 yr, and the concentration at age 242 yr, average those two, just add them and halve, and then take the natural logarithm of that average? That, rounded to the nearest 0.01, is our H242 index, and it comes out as 2.37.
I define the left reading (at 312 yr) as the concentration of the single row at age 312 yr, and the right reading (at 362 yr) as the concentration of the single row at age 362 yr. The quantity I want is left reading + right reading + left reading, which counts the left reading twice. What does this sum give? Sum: 33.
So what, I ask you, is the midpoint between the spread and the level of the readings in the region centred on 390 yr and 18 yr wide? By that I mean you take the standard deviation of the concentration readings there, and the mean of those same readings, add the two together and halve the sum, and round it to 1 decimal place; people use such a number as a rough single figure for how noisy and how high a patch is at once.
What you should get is 5.2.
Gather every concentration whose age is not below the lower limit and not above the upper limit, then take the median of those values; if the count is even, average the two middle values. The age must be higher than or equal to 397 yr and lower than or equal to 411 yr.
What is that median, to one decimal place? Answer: 10.8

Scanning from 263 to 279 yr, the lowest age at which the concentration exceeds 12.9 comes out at 264 yr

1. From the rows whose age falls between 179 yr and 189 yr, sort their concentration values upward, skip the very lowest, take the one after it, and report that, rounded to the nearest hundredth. 16.40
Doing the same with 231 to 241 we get 12.80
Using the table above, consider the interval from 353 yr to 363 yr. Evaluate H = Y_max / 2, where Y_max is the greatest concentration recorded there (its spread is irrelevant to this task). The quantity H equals 5.2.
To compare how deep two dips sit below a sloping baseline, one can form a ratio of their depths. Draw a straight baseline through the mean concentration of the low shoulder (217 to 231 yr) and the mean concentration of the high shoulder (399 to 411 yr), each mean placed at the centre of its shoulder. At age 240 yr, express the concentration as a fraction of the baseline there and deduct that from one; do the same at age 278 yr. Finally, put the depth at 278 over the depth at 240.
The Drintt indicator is -2.1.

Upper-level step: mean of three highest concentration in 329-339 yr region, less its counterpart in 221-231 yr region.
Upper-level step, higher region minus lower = -2.9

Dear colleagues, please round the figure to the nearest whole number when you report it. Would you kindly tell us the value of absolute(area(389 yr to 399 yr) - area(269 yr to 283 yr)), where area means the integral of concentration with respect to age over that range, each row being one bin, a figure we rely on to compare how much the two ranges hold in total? 87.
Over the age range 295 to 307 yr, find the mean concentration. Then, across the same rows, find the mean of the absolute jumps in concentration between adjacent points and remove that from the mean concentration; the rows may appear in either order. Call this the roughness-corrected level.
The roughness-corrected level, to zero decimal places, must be 11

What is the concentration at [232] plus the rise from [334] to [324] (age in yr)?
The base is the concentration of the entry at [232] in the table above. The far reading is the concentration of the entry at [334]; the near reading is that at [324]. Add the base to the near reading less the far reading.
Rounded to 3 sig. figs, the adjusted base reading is 13.8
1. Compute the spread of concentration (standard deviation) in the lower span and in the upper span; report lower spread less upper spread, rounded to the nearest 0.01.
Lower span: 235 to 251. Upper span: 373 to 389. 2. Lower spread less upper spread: 0.04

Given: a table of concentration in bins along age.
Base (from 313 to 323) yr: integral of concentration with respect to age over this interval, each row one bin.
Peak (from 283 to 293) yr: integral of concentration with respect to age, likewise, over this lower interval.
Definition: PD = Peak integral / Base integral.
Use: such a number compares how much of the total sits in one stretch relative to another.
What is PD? 1.14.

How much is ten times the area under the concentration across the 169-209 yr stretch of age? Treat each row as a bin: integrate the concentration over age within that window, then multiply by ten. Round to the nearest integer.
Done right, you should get 6762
